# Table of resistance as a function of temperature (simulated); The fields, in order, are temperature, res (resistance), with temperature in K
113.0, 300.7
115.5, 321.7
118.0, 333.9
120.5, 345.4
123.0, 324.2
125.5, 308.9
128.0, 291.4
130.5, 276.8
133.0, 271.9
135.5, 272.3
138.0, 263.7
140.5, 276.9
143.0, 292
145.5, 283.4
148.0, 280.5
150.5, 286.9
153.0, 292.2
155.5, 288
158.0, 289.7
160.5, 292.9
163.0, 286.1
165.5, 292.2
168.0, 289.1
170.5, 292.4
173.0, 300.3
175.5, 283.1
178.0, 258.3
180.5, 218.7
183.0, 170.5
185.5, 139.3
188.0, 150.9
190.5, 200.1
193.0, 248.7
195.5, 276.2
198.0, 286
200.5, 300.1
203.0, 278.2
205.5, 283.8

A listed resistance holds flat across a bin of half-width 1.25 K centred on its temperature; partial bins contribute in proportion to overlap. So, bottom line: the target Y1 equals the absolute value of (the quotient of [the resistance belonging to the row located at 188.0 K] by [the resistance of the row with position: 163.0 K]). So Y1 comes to 0.53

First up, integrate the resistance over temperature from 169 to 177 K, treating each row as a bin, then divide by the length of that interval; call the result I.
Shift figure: 291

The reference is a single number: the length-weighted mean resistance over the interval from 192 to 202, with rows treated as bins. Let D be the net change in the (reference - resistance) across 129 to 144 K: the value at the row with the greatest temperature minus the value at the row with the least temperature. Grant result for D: -15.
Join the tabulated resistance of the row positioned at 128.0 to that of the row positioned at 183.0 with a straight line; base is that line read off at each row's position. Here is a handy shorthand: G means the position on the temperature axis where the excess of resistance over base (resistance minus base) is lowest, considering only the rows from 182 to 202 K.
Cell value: 185.5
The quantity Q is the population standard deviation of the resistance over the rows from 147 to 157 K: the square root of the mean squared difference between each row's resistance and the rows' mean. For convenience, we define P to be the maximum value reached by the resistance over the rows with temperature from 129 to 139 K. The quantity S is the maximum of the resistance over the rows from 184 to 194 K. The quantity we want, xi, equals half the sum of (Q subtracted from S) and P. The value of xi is 261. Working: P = 276.8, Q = 4.2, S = 248.7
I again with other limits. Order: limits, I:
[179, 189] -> 173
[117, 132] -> 312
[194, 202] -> 286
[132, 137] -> 272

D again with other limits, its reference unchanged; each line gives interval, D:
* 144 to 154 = -9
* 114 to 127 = 13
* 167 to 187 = 150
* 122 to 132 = 47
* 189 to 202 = -100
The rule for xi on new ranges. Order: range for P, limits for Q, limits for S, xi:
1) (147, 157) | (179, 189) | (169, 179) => 281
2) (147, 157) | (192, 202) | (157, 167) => 283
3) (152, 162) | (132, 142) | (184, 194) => 268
